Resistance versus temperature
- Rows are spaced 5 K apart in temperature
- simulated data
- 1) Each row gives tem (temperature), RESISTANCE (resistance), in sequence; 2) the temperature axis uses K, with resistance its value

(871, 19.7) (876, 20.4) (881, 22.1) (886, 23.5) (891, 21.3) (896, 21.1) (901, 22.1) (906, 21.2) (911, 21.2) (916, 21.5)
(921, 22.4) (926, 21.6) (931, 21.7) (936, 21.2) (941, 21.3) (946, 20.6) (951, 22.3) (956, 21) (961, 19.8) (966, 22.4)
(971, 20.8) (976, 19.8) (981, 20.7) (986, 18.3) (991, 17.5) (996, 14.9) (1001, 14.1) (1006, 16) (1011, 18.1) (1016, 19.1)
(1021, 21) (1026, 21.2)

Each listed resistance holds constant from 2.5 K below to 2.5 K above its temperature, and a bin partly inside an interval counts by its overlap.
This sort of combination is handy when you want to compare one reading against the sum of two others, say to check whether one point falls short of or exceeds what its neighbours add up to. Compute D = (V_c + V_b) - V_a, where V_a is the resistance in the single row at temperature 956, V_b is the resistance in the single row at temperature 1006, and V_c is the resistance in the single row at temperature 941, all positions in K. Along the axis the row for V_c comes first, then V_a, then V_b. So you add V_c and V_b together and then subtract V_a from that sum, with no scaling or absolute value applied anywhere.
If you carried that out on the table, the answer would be 16.3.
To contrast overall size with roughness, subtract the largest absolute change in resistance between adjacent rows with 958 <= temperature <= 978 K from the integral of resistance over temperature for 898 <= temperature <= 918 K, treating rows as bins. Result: 427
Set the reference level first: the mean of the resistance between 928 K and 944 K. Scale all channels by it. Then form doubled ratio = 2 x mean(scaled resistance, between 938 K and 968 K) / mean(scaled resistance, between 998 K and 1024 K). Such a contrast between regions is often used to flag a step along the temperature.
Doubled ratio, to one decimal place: 2.4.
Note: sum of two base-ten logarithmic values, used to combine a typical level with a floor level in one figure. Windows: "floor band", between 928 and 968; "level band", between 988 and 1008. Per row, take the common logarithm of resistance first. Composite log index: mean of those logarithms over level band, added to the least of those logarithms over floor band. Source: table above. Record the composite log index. 2.49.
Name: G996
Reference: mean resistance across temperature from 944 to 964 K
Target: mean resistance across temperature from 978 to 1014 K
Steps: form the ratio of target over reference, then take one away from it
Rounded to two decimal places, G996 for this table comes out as -0.18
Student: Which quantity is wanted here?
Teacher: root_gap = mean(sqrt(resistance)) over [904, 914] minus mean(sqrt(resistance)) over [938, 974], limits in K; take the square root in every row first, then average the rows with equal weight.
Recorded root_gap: 0.0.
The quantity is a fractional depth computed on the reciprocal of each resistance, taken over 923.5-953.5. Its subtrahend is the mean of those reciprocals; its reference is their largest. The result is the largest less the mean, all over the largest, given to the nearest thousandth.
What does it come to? 0.039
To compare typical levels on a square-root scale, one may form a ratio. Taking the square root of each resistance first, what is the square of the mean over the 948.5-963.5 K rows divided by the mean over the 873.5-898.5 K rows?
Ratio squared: 0.97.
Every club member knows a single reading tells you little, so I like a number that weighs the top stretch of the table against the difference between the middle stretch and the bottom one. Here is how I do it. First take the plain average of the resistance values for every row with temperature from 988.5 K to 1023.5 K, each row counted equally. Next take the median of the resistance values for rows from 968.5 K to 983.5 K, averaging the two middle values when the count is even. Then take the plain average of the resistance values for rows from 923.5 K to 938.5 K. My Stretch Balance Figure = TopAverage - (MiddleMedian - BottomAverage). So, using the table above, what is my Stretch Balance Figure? 18.0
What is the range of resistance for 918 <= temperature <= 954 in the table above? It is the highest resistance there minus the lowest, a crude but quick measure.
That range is 1.8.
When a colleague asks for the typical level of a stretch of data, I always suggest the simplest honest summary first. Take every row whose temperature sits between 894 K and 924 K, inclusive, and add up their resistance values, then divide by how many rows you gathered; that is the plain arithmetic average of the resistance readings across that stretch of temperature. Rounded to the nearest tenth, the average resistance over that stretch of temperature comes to 21.6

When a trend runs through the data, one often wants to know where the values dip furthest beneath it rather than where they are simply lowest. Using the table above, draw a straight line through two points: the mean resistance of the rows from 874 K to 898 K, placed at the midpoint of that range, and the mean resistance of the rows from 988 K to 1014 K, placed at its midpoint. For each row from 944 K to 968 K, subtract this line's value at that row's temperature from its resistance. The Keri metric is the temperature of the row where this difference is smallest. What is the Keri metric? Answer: 961 K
